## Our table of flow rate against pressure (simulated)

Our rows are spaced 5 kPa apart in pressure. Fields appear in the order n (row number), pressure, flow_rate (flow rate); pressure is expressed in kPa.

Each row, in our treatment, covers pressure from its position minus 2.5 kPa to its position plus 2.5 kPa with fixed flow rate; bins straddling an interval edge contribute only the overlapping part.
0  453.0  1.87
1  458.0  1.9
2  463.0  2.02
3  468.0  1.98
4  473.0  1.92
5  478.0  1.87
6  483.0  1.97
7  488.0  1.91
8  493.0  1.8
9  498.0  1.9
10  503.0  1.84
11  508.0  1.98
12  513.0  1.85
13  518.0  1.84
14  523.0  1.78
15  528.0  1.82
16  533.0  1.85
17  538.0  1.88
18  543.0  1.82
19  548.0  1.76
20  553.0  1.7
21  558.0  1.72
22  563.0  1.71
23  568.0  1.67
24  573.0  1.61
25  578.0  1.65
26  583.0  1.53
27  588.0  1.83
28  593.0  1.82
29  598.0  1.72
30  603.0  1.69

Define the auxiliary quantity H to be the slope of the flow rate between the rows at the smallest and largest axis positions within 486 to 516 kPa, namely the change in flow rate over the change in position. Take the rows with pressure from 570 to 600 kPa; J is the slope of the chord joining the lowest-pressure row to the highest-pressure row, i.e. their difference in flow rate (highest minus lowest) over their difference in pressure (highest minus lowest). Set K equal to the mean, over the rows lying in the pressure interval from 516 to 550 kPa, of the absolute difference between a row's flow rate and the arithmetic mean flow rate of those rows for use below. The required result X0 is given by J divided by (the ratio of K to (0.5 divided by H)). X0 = -30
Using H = -0.0024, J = 0.0044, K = 0.03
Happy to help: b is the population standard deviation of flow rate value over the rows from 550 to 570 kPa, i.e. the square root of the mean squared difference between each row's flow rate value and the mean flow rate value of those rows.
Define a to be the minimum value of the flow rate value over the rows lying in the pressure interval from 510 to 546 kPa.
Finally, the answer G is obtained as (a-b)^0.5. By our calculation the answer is 1.33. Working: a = 1.78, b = 0.019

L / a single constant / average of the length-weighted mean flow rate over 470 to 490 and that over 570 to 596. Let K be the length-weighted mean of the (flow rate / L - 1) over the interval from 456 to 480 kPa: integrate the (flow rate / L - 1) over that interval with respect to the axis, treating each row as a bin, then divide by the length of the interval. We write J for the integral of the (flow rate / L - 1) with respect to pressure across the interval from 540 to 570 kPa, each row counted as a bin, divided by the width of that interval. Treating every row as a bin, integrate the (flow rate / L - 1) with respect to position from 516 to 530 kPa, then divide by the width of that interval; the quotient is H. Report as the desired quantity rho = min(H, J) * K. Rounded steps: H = 0.00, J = -0.04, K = 0.08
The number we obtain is -0.0029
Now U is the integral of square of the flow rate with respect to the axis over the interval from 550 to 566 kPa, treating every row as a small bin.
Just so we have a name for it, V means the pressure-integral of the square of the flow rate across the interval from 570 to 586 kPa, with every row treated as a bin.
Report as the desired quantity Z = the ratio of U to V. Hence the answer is 1.1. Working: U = 47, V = 41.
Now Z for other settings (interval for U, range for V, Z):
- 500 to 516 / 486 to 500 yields 1.2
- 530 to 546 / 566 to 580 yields 1.4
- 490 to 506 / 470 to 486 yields 0.9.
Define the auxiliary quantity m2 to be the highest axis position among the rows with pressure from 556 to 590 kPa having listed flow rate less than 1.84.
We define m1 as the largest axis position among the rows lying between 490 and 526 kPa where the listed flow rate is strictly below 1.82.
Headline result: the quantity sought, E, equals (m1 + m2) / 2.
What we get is 555.5 kPa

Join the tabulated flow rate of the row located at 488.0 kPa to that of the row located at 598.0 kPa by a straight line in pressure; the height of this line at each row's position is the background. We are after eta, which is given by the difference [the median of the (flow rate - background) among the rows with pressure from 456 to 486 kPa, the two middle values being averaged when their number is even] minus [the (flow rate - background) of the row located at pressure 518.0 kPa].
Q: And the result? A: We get 0.03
